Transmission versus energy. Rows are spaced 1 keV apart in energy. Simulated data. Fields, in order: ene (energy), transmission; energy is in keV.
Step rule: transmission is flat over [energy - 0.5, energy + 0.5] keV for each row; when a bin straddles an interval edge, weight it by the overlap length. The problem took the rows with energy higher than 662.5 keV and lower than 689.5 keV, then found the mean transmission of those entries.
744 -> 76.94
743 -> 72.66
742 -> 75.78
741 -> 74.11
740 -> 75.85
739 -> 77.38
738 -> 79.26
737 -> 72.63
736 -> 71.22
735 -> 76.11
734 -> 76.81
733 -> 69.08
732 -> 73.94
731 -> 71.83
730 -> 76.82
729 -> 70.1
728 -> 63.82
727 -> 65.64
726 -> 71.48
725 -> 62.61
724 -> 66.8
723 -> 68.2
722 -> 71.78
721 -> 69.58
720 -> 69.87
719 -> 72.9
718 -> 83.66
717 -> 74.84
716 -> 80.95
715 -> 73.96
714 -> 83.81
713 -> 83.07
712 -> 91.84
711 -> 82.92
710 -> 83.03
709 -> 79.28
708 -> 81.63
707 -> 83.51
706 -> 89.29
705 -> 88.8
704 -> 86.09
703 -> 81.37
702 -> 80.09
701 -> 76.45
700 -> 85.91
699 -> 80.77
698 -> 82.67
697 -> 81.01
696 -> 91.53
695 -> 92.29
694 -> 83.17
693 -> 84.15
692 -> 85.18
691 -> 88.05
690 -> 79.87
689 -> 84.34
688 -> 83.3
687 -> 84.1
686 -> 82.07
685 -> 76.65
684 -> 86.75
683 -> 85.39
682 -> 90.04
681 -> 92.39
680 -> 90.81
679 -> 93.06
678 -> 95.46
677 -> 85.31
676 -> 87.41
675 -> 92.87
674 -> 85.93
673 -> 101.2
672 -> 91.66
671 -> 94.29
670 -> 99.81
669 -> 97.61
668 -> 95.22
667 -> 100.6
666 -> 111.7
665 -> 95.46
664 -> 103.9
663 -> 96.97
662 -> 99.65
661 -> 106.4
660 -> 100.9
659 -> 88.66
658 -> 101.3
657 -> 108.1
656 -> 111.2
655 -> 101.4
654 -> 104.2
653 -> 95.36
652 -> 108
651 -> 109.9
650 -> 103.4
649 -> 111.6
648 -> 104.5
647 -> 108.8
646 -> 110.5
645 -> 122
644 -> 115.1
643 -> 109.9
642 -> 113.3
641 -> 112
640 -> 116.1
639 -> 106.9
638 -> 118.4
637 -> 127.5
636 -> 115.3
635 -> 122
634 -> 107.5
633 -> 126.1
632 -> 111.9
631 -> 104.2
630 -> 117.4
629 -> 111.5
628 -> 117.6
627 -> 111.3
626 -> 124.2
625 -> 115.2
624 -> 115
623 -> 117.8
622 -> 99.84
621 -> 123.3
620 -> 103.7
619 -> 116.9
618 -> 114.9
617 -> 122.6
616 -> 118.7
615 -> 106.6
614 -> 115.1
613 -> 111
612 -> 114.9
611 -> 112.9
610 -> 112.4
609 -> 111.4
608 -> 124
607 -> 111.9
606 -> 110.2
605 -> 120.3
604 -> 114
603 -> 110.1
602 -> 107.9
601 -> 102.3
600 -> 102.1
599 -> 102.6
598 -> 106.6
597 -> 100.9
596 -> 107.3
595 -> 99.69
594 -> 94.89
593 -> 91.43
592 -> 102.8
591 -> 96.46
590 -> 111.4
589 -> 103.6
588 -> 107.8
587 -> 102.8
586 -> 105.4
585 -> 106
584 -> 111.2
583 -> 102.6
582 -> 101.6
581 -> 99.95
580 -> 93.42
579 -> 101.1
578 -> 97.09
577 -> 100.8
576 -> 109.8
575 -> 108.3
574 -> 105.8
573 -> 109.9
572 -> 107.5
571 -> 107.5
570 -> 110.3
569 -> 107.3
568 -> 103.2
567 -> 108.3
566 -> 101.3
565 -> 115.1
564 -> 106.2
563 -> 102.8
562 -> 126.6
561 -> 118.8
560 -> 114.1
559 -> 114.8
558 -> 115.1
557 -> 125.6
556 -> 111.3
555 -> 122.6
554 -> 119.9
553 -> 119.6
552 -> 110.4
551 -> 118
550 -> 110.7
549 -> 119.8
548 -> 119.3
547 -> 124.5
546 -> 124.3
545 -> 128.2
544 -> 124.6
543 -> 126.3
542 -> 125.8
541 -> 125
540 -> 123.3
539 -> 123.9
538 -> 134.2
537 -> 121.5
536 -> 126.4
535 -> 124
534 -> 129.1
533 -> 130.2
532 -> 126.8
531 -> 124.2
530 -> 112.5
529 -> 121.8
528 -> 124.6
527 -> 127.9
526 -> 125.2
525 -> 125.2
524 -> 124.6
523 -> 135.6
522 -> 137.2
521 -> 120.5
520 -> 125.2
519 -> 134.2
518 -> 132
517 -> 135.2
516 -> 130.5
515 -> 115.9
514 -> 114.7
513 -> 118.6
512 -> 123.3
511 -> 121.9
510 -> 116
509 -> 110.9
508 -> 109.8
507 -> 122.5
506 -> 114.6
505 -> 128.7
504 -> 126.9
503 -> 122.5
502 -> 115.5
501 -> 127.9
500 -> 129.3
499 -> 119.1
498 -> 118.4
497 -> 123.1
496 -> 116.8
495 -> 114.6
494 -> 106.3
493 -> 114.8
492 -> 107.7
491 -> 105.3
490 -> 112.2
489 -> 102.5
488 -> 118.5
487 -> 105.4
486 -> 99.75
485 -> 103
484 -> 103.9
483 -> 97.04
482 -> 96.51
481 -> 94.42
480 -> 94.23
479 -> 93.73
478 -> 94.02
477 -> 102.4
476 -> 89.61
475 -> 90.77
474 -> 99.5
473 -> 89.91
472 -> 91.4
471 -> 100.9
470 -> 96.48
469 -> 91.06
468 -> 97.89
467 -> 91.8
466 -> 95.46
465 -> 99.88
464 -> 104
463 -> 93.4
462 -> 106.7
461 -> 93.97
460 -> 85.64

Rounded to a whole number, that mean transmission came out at 92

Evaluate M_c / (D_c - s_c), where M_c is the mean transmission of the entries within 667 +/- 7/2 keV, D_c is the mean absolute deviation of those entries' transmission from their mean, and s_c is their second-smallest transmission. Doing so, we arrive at -1.10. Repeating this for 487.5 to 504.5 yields -1.18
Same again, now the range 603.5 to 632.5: -1.15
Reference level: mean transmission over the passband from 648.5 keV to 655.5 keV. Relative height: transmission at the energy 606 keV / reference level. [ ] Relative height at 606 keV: 1.05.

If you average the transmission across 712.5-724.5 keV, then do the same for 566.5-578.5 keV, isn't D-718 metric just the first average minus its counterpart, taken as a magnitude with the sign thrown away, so 31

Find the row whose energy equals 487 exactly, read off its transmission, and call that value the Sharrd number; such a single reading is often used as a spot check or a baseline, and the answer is 105.4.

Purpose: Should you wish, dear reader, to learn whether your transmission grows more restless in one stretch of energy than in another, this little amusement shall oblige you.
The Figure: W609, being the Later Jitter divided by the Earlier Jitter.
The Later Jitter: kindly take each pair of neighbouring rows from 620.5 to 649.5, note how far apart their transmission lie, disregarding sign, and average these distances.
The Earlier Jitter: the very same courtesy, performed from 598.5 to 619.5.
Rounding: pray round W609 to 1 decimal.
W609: 1.7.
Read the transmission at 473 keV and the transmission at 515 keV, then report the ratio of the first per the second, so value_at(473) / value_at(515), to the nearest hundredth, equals 0.78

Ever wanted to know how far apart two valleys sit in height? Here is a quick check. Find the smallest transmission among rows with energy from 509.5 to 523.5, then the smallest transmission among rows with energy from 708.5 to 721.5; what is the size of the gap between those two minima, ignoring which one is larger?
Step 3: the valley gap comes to 45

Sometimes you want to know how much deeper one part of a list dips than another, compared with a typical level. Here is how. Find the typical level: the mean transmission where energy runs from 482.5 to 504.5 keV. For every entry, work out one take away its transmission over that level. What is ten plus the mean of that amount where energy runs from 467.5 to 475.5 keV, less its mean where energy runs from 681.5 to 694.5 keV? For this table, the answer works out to 9.91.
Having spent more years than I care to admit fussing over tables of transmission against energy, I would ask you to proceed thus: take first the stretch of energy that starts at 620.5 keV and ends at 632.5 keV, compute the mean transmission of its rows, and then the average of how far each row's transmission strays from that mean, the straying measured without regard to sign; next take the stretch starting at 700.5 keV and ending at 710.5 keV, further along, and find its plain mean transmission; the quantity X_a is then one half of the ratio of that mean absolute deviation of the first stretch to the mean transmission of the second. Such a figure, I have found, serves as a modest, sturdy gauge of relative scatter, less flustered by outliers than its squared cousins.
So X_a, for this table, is 0.032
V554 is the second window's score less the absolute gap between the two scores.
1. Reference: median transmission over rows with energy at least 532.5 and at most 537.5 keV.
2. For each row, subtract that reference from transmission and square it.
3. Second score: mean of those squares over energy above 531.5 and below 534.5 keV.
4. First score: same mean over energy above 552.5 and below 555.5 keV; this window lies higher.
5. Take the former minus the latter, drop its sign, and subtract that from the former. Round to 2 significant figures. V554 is -20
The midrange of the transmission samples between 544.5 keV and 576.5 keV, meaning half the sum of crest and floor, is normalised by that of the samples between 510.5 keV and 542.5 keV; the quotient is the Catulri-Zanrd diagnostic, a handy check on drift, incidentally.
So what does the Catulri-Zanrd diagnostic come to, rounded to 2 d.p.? 0.92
